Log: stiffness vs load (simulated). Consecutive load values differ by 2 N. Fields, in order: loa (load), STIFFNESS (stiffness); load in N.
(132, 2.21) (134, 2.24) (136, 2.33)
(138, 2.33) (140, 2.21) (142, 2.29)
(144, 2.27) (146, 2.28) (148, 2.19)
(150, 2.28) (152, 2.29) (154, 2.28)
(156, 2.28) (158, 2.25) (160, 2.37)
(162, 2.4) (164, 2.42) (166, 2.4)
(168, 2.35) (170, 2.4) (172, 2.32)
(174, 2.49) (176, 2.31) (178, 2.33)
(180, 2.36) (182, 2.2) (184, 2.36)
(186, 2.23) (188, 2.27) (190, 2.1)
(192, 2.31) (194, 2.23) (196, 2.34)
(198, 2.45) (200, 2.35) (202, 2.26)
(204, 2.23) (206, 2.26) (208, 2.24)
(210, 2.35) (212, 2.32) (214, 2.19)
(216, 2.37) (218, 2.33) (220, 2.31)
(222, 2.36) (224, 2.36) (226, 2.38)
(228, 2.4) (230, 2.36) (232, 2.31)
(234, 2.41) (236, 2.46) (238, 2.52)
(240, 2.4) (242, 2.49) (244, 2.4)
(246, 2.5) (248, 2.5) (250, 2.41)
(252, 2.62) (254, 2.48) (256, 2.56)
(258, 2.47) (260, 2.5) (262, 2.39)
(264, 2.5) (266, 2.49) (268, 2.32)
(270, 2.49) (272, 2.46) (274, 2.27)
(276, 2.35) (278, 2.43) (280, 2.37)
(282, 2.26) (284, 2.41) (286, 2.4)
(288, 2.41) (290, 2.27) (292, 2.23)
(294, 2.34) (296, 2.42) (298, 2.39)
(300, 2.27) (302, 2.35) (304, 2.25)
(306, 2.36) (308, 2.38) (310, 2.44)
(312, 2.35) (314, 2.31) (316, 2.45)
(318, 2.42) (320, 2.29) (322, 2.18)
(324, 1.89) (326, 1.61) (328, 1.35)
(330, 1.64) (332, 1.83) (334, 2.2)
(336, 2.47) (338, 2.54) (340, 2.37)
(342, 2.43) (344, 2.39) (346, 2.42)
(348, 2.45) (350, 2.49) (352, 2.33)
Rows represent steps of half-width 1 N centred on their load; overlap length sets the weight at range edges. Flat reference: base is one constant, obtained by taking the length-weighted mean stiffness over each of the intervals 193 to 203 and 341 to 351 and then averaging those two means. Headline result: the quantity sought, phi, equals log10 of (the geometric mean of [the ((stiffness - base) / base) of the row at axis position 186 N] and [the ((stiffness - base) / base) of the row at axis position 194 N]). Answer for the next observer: -1.20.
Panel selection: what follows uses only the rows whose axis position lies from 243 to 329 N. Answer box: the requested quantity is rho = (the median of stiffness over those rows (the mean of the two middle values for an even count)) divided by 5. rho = 0.48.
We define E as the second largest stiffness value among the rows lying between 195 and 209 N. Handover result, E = 2.35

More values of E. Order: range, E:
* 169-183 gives 2.4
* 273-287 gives 2.41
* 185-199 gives 2.34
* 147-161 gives 2.29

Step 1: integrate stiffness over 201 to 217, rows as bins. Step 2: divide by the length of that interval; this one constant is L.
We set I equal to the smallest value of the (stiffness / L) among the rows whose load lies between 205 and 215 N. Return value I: 0.96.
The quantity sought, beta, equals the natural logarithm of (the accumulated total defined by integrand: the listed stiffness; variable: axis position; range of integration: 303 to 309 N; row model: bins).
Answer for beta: 2.64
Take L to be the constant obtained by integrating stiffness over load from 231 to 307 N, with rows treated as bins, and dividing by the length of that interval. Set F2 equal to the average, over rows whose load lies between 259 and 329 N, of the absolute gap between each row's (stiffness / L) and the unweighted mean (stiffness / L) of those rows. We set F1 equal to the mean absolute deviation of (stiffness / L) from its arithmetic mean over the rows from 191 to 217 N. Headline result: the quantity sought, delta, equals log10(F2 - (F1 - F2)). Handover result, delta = -1.0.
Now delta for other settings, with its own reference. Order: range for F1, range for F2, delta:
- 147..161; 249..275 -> -1.4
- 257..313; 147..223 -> -1.6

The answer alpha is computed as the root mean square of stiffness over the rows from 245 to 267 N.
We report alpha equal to 2.49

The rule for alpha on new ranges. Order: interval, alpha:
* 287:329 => 2.25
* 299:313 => 2.34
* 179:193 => 2.26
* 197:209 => 2.30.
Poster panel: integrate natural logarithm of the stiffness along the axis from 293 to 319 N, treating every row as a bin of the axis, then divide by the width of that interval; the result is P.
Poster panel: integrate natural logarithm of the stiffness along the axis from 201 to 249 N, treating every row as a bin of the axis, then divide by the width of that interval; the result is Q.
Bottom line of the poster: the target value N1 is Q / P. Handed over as 0.999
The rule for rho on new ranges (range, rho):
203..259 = 0.48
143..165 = 0.46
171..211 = 0.46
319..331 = 0.35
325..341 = 0.40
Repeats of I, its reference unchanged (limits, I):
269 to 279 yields 1.00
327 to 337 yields 0.59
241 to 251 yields 1.05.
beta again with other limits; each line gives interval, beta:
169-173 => 2.24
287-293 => 2.63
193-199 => 2.64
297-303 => 2.64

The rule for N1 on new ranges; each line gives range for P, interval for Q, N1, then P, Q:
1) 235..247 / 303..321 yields 0.953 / 0.90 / 0.859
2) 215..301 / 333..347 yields 0.999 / 0.88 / 0.876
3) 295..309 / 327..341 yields 0.819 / 0.85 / 0.698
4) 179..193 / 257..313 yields 1.062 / 0.82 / 0.865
